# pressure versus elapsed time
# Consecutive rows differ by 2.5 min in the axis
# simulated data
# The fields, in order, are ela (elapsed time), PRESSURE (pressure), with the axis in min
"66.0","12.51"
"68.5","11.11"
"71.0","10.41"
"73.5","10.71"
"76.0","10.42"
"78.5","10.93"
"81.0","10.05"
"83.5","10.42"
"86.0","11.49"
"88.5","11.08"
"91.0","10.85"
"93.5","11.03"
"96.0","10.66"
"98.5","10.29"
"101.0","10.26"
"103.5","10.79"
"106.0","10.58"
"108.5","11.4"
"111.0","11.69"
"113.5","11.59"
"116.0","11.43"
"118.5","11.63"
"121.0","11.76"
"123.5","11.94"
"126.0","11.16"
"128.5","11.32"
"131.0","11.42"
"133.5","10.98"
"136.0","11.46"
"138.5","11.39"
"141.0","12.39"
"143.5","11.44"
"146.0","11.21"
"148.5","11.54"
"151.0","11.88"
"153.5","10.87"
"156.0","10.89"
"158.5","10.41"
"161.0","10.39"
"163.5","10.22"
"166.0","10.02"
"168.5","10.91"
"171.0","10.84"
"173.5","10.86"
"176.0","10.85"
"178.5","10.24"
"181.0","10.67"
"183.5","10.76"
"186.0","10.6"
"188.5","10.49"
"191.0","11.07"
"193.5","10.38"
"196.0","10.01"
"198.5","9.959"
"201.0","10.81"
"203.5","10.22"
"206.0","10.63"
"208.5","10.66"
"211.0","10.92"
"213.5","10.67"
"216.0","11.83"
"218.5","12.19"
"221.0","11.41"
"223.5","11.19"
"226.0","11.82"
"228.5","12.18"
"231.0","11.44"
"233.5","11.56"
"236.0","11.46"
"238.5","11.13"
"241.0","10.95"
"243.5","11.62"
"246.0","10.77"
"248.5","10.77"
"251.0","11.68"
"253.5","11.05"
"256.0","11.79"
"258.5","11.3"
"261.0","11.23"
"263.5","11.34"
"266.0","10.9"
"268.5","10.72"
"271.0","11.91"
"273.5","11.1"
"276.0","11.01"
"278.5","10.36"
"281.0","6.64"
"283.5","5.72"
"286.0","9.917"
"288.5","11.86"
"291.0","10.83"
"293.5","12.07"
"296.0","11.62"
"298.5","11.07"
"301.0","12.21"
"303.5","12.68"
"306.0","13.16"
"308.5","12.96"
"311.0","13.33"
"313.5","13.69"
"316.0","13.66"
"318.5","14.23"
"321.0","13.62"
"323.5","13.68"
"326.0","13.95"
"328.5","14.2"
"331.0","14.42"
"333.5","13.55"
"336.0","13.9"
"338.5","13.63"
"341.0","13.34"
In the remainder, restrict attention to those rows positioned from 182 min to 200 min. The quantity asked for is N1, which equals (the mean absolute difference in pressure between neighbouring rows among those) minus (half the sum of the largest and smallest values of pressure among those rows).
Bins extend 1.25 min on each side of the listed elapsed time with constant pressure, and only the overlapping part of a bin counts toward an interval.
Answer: -10.2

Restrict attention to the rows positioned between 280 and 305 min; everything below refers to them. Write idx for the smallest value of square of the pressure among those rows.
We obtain 33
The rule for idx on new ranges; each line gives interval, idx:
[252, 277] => 115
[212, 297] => 33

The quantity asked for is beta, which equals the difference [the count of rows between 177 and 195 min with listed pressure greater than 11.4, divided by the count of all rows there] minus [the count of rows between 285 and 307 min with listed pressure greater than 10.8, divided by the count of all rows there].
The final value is -0.9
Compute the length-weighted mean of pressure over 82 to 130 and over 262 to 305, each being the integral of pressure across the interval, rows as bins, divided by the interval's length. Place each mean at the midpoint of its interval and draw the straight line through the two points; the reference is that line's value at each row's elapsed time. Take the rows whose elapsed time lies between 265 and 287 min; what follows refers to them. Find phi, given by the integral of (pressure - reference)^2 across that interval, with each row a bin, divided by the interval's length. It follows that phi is 5.0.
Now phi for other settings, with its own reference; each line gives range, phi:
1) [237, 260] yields 0.3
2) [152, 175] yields 0.3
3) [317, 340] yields 10.9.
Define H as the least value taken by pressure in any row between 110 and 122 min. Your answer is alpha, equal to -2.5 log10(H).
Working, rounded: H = 11.43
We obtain -2.65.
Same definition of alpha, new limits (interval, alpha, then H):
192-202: -2.50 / 9.959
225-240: -2.62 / 11.13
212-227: -2.57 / 10.67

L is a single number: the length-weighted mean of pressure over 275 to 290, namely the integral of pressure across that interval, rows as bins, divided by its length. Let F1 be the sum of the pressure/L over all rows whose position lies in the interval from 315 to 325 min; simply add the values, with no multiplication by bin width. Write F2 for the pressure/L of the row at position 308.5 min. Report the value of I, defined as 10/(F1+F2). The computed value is 1.36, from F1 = 6.0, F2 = 1.40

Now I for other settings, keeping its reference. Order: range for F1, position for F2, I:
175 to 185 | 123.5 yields 1.70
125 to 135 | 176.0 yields 1.66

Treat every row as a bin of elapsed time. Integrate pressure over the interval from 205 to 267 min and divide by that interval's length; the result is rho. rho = 11.3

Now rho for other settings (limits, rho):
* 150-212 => 10.6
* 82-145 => 11.2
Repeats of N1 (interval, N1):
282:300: -7.3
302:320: -13.1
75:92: -10.2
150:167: -10.6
